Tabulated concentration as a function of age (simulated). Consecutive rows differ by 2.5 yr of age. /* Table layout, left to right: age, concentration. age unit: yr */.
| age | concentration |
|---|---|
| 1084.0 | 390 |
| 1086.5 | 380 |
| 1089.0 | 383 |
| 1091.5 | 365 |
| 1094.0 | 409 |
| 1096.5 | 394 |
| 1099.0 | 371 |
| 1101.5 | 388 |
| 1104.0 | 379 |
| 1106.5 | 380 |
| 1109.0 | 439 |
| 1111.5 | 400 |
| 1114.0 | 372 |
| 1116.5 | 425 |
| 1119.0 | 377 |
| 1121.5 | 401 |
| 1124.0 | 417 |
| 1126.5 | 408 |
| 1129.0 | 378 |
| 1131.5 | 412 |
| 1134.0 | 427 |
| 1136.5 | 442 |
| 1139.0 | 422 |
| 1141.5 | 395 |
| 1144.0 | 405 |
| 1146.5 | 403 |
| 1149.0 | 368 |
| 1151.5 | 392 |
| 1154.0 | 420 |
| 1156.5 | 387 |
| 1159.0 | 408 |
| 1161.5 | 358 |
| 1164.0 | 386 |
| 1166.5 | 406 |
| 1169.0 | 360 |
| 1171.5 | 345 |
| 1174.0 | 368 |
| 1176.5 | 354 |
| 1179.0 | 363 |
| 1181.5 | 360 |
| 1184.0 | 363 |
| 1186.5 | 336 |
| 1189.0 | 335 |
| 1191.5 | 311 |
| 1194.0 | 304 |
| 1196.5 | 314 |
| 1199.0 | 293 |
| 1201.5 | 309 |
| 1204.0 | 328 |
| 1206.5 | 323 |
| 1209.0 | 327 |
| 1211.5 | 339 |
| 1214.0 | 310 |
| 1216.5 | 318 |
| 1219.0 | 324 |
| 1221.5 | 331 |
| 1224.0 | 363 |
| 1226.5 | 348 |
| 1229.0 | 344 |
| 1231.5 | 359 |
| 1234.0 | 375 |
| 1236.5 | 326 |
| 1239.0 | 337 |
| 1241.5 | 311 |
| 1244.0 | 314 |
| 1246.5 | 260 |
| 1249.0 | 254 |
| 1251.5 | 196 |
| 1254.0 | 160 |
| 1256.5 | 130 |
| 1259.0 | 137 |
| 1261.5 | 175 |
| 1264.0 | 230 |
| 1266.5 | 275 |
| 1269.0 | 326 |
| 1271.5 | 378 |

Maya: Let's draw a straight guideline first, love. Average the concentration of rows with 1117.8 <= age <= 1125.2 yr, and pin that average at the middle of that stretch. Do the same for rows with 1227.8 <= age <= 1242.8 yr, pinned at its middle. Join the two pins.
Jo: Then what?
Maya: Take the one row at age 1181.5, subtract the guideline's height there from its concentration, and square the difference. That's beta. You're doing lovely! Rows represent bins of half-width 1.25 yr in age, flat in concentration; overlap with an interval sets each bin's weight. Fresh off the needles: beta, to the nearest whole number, 74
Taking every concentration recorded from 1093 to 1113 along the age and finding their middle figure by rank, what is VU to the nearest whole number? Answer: 391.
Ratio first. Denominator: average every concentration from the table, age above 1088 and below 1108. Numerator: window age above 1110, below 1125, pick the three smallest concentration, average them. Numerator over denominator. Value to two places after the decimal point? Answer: 1.00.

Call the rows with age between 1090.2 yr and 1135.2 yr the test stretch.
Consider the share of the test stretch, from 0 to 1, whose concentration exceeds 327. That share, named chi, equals 1.0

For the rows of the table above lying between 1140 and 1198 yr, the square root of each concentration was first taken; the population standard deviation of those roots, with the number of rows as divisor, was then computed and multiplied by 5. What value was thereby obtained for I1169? 4.22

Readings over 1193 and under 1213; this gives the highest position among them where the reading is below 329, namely 1209.0 yr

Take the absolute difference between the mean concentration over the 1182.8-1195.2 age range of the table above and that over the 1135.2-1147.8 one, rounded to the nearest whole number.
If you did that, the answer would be 84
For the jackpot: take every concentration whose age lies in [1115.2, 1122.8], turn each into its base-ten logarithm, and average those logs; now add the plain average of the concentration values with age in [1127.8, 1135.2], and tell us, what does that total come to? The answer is 408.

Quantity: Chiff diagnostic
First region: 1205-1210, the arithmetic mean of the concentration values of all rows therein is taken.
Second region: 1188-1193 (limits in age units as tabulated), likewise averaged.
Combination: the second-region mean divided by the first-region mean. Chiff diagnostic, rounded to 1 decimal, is 1.0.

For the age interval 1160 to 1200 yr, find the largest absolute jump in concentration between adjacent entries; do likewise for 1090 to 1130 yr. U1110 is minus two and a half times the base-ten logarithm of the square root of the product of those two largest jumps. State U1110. -4.29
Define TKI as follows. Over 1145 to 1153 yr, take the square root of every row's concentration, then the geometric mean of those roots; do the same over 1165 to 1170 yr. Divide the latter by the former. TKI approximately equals 0.99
